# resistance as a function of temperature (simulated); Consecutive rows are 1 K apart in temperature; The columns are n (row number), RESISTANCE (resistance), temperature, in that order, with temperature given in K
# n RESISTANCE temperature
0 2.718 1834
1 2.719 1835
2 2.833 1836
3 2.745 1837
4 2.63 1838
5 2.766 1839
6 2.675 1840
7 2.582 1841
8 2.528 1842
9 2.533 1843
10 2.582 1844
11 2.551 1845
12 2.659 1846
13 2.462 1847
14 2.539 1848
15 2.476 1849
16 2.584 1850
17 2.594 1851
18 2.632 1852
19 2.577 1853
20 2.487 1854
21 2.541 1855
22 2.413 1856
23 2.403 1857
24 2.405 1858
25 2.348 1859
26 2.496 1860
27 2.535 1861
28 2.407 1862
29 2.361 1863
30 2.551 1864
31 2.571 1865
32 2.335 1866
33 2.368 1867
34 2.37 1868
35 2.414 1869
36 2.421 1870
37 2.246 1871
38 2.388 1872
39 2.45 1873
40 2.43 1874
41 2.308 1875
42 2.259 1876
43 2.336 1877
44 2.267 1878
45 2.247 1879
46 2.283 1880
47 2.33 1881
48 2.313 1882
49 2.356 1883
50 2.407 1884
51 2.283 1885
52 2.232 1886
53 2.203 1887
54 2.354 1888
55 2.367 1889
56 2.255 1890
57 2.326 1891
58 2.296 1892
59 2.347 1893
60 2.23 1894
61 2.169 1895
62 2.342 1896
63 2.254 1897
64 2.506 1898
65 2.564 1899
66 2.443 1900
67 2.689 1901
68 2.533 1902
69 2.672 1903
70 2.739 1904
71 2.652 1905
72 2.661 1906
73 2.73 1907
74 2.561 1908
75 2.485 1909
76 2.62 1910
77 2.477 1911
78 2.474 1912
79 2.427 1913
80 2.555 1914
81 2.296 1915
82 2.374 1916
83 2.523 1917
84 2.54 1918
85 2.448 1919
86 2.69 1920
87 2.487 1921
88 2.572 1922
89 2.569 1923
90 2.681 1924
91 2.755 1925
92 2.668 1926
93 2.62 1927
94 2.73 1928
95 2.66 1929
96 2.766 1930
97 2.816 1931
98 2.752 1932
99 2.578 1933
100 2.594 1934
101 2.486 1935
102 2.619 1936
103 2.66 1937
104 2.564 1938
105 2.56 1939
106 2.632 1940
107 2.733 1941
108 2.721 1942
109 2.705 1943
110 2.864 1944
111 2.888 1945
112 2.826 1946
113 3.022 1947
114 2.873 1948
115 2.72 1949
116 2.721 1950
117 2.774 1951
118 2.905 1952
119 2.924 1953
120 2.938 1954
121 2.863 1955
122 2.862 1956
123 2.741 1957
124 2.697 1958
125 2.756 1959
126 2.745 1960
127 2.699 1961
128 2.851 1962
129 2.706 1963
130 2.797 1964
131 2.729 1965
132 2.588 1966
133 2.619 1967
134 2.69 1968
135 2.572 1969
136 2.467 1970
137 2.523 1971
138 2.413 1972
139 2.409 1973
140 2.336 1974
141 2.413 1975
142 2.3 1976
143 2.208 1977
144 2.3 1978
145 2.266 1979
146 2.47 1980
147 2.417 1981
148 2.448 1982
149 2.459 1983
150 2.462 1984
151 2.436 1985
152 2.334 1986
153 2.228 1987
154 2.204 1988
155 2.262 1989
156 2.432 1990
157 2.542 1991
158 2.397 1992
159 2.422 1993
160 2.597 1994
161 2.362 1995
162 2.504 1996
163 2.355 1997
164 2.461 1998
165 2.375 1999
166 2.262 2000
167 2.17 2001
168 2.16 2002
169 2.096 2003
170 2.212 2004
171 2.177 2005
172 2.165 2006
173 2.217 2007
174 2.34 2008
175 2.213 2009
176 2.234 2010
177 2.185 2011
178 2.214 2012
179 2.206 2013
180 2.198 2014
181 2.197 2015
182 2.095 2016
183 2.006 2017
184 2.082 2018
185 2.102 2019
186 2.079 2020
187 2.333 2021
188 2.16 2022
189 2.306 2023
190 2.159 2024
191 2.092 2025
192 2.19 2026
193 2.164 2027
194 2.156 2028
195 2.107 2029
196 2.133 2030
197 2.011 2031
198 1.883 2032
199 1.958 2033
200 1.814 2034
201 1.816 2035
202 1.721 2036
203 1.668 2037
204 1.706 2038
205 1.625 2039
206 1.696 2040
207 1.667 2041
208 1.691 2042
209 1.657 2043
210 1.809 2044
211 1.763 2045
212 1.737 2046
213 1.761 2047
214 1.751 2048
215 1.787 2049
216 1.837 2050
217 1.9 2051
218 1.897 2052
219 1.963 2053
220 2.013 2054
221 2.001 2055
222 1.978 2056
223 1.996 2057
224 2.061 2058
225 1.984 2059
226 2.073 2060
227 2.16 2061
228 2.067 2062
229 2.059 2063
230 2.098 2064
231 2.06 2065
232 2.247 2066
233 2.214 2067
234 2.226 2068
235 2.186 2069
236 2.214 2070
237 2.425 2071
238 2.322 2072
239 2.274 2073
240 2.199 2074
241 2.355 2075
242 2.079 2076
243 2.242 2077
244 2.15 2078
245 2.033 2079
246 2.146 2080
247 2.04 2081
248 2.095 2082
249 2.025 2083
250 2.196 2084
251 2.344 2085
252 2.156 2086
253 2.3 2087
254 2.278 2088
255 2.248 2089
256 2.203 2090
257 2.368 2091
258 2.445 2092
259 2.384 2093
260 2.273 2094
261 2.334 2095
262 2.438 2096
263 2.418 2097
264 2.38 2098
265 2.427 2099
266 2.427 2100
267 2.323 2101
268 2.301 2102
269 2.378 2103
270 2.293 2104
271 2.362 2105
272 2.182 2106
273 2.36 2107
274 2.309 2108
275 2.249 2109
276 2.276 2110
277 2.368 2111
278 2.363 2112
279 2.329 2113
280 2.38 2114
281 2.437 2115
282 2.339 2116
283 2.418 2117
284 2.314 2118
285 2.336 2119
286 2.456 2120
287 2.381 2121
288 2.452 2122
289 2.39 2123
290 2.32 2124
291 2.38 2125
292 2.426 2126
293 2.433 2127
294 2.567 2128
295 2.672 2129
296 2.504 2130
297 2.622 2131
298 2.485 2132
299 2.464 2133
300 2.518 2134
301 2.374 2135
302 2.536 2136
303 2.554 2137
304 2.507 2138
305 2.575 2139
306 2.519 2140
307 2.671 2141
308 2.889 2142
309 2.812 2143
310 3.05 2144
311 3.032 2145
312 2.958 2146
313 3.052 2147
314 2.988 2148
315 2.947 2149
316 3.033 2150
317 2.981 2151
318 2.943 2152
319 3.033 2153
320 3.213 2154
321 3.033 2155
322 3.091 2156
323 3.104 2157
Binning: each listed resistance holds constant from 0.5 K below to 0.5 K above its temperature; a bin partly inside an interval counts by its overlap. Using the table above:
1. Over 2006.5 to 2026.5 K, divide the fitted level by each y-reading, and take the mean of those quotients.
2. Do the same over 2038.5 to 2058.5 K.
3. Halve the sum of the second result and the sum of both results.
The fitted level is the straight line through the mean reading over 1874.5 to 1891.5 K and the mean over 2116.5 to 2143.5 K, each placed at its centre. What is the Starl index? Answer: 1.89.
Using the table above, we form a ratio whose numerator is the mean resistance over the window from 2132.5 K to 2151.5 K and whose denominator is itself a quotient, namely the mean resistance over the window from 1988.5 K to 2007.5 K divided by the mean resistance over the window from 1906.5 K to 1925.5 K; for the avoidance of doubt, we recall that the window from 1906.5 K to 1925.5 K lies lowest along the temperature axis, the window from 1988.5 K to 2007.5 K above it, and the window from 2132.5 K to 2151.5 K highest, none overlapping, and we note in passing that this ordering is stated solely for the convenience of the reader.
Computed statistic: 3.0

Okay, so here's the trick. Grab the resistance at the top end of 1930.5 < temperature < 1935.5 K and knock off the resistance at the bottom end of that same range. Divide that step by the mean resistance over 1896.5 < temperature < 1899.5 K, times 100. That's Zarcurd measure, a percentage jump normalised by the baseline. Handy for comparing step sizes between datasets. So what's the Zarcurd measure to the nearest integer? -14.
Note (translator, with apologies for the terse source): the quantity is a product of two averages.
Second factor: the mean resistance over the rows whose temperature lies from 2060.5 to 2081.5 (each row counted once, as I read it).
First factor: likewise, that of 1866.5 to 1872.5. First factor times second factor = 5.2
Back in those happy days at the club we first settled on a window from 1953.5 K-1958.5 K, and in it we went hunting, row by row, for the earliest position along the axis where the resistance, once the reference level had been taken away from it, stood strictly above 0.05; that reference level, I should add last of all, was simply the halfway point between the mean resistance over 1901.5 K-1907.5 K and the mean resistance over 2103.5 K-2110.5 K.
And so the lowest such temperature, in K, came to 1954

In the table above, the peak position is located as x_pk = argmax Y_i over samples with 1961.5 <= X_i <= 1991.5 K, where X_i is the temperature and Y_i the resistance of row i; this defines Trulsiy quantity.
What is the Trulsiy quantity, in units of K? 1962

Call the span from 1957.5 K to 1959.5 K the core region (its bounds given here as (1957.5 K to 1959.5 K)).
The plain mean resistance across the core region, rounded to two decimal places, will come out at 2.73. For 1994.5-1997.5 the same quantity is 2.41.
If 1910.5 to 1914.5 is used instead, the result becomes 2.48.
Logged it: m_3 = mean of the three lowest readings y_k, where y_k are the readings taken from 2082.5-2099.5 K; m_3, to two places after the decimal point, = 2.13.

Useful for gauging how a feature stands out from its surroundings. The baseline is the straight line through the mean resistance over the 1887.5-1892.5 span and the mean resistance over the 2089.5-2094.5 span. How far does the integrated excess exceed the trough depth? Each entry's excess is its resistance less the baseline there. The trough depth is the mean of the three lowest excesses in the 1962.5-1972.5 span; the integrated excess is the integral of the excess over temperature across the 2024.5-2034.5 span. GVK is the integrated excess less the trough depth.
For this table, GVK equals -2.9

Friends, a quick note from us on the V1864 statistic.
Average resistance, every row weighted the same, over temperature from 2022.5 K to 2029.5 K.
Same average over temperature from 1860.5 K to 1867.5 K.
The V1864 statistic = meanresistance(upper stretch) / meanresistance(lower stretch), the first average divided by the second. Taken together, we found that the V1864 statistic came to 0.89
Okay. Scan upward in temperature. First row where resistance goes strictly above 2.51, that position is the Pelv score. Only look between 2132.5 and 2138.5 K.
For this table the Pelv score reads 2134 K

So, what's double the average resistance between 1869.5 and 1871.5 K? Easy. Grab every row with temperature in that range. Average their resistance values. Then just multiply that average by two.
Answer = 4.7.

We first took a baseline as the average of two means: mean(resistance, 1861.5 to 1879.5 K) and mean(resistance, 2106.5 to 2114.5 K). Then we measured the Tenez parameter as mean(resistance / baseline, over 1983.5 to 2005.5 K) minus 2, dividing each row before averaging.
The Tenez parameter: -1.01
